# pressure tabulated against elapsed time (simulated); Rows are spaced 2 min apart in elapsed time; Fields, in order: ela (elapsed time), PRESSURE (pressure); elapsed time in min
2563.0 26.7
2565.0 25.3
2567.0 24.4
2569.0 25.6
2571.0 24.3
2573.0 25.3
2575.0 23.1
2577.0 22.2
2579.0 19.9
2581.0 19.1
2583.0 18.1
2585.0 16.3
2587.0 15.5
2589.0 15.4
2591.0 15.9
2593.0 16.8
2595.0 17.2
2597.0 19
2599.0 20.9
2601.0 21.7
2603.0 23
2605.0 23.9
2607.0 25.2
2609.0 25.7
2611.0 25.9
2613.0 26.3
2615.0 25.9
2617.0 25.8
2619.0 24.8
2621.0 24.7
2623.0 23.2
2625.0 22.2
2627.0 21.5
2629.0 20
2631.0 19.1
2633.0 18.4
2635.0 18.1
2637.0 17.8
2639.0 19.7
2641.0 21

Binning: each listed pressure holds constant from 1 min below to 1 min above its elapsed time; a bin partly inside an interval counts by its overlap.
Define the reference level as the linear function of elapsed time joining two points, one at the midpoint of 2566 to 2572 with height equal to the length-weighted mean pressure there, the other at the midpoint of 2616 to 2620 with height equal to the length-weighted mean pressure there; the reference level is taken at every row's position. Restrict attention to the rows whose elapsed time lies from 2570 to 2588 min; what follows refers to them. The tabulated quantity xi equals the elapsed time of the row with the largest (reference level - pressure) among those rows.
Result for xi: 2587.0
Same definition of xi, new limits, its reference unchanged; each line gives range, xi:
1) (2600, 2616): 2601.0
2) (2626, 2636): 2635.0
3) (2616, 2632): 2631.0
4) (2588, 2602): 2589.0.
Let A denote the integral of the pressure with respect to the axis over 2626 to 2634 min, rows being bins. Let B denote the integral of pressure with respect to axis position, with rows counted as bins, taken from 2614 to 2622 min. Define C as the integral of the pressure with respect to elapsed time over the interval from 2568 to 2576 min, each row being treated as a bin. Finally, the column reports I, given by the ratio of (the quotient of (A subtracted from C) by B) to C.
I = 0.0010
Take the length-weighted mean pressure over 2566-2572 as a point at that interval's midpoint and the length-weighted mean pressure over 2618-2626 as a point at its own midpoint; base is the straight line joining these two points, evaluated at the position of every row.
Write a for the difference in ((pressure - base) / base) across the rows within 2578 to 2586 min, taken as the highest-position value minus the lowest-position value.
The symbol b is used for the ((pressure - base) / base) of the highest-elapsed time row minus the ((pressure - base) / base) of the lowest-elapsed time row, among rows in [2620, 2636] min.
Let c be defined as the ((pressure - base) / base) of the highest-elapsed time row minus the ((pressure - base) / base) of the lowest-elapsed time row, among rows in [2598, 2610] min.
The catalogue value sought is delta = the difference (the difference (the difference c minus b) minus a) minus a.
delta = 0.76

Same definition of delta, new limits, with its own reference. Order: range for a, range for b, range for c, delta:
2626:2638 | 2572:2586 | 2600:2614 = 0.86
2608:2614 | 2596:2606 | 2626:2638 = -0.42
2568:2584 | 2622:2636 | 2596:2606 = 1.01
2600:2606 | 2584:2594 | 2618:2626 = -0.32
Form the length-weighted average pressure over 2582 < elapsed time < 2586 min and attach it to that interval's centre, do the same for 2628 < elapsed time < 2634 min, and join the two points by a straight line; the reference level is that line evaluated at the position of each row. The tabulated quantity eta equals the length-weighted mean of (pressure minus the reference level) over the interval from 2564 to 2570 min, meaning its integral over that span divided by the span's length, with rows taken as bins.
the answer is 8.6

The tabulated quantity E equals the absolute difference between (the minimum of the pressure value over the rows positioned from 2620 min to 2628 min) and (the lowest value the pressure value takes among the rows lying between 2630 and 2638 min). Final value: 3.7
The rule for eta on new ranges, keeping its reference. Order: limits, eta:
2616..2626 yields 5.4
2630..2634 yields -0.5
